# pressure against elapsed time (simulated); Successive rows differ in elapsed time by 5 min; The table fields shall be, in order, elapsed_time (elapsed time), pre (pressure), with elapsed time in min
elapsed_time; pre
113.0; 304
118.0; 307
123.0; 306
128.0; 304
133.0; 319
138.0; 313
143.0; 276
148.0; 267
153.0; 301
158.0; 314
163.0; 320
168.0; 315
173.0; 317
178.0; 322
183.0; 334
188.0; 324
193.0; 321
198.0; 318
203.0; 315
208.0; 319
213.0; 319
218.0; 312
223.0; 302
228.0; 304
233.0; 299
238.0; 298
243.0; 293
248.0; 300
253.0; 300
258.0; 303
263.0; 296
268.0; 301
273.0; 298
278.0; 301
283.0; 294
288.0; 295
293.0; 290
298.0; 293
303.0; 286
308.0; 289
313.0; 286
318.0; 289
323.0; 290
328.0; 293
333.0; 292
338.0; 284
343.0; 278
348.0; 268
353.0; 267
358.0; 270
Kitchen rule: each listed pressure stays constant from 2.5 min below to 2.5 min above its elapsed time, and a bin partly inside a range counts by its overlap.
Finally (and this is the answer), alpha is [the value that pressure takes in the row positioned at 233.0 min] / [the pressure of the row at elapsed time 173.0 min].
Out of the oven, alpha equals 0.94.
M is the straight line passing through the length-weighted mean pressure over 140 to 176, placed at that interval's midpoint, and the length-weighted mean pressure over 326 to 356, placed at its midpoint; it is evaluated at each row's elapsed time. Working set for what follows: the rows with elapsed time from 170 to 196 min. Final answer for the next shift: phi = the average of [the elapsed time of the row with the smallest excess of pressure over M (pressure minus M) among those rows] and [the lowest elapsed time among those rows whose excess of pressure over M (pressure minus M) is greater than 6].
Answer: 173.0 min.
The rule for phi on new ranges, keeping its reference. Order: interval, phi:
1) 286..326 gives 295.5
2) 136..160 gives 143.0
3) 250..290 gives 258.0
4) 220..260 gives 233.0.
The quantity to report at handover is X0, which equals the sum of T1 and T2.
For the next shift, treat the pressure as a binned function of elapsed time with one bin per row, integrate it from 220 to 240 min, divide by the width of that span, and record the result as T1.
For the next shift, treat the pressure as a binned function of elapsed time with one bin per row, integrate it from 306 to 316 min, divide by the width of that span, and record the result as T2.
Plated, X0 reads 589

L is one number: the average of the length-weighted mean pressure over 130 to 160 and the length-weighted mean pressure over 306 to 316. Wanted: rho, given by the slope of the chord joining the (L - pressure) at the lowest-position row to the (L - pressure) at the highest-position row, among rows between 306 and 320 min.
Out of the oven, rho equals 0.0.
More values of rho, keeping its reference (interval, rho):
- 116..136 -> -0.8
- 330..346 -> 1.4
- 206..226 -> 1.1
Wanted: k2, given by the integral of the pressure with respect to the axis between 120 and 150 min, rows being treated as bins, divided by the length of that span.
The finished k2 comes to 298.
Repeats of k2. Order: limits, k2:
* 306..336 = 290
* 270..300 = 295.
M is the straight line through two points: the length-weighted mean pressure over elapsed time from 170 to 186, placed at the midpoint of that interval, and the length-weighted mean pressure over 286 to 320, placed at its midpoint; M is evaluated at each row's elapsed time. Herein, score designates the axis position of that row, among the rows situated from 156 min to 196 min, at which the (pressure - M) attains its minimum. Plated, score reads 158.0 min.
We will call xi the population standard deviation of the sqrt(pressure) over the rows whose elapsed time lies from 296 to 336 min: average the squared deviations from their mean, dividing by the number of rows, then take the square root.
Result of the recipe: 0.08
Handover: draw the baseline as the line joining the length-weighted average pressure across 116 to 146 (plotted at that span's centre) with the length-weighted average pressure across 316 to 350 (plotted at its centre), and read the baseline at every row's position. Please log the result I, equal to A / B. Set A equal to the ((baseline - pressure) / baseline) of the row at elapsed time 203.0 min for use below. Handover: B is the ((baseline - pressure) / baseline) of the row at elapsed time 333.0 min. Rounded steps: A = -0.06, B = -0.024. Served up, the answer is 2.5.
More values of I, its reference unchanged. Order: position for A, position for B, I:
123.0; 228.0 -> 0.2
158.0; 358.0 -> -1.0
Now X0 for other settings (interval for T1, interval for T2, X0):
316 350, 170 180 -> 604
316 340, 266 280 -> 590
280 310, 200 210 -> 608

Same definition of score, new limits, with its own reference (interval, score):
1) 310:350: 348.0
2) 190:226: 223.0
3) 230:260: 243.0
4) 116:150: 148.0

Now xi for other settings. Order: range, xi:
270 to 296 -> 0.11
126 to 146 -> 0.48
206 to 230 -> 0.20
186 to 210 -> 0.08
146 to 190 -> 0.53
